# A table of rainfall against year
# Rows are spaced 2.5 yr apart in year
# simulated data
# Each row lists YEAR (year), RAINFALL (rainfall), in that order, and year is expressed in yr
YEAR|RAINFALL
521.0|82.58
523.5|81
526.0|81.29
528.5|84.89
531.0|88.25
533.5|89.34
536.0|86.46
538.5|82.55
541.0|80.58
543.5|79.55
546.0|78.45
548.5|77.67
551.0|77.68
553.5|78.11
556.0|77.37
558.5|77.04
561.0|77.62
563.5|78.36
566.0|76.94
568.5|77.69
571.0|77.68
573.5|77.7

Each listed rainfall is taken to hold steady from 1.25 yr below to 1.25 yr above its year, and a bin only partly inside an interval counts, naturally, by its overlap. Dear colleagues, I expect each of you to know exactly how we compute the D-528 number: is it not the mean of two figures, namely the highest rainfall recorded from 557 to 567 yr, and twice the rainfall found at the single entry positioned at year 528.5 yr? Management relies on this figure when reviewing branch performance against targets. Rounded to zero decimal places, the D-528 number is 124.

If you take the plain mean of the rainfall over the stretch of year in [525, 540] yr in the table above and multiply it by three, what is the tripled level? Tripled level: 256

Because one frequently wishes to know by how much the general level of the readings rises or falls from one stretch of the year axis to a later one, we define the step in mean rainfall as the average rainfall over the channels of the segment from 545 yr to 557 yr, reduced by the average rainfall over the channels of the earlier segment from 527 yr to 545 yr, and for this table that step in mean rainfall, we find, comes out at -7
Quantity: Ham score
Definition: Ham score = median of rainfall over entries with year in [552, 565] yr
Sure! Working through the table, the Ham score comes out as 77.6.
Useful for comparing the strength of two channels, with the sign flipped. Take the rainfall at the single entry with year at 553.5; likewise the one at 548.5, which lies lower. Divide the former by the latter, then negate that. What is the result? -1.01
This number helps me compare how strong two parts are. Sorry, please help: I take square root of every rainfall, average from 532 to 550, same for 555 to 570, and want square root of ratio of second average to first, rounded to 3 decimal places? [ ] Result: 0.986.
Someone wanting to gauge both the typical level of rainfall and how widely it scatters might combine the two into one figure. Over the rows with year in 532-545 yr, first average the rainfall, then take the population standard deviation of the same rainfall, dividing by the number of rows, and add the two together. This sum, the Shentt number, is 87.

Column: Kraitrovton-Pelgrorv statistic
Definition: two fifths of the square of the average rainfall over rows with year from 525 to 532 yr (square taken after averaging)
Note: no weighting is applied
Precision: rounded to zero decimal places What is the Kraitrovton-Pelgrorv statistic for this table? 2877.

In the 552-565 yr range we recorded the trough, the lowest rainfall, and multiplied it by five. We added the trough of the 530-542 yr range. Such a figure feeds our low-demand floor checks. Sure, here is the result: 466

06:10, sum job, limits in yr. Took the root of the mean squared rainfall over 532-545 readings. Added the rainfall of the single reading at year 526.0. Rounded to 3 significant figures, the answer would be 165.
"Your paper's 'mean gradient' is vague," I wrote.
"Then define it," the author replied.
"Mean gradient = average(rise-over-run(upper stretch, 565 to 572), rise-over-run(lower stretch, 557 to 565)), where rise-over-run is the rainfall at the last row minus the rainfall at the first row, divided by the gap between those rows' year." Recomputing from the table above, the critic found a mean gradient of 0.2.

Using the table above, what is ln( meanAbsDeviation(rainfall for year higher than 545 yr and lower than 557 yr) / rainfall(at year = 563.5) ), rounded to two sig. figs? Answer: -5.4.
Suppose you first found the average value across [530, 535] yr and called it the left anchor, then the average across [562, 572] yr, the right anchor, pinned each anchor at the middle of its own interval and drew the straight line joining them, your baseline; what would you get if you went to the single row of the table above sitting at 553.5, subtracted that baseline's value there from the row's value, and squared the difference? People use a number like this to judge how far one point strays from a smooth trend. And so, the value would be 15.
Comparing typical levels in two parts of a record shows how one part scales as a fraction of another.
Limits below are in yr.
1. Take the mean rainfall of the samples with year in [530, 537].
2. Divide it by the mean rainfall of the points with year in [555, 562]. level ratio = 1.14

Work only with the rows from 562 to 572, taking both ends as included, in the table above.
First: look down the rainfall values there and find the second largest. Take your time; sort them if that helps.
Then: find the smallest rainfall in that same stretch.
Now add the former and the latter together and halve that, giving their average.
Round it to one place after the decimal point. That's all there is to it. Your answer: 77.3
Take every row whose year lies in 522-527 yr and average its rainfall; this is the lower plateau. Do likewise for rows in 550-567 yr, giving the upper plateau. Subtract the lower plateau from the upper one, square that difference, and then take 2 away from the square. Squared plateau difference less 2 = 11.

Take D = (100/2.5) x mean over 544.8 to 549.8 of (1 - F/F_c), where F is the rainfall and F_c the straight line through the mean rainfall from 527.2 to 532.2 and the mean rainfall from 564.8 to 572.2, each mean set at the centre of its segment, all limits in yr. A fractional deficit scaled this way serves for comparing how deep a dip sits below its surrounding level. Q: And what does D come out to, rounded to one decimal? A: 2.1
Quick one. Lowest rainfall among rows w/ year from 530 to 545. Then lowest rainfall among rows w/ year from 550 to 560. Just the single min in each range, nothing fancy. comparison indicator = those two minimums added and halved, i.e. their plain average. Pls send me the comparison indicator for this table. 78.3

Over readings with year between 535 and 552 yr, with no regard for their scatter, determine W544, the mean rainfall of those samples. 80.4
